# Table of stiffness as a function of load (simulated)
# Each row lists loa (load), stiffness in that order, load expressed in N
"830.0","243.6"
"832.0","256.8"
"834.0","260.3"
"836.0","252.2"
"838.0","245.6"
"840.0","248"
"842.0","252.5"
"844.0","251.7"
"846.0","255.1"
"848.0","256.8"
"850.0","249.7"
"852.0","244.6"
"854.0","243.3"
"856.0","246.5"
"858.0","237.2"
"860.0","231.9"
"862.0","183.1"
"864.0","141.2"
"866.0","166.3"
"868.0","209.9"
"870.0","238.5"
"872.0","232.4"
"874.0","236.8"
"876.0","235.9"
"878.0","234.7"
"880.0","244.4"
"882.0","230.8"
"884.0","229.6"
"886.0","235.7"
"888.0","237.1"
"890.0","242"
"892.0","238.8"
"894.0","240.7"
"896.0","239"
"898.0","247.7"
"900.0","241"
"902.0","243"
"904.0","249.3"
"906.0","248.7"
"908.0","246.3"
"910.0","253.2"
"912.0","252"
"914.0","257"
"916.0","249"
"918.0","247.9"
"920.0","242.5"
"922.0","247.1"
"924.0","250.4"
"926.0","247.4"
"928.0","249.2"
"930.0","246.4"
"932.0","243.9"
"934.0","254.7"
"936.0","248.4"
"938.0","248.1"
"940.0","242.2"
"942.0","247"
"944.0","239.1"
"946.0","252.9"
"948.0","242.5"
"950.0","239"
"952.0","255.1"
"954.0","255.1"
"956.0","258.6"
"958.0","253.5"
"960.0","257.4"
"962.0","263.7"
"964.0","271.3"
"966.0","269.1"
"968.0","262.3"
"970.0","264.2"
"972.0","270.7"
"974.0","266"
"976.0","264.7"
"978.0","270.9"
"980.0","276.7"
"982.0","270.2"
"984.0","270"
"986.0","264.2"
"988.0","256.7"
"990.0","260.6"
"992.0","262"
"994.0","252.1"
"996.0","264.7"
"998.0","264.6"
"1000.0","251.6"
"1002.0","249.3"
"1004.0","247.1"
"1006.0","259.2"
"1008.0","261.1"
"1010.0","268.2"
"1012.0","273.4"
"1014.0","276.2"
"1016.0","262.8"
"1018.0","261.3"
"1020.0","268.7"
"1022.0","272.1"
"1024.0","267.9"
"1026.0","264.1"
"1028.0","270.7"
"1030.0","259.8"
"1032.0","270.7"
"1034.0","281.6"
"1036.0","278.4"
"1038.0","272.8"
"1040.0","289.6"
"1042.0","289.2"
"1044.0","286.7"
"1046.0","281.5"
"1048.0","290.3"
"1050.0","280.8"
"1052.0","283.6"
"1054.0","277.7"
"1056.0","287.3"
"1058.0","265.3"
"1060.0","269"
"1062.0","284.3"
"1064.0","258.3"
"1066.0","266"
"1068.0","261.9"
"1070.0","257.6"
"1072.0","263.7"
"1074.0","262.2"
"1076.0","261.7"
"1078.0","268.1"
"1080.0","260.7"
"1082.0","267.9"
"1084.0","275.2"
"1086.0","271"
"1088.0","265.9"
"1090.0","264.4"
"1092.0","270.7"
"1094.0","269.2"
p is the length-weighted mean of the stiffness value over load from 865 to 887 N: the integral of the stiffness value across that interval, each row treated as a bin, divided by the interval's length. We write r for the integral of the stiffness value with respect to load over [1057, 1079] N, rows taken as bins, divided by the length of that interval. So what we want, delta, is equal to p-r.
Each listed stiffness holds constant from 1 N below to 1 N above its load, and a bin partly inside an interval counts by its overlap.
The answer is -38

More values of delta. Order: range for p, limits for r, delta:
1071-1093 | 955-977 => 3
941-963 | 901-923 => 3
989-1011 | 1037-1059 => -24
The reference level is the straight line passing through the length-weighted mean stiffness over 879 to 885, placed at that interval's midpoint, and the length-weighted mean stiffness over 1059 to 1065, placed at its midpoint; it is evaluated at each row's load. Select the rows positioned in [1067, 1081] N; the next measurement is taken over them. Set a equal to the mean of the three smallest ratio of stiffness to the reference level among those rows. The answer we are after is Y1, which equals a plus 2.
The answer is 2.95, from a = 0.95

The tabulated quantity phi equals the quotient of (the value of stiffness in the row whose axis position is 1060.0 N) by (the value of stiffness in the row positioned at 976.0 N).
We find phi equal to 1.02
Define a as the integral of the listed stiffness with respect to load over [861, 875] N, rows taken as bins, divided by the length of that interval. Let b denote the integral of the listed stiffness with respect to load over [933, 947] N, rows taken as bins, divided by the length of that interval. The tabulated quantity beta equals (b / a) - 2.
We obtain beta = -0.77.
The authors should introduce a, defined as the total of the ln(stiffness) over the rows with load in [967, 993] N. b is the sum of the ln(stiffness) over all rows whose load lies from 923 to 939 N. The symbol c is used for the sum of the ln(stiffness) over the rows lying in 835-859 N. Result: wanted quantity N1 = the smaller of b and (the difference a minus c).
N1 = 6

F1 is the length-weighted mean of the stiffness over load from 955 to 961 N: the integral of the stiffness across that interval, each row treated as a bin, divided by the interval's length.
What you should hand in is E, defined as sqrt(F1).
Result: 16.0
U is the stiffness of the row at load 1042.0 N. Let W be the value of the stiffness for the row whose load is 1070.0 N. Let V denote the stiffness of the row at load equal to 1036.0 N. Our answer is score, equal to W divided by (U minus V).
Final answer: 24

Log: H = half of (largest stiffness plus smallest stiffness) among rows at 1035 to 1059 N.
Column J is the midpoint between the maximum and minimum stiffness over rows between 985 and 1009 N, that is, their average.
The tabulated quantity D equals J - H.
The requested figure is -22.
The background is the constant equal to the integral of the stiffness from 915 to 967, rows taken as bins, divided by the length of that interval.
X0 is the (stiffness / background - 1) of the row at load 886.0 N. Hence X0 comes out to -0.06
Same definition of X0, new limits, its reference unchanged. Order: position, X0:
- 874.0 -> -0.06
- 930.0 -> -0.02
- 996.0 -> 0.06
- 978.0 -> 0.08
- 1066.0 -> 0.06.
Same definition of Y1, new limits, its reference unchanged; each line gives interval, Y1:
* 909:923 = 3.01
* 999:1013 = 2.96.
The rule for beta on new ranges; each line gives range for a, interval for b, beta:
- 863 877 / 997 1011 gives -0.77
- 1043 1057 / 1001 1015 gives -1.08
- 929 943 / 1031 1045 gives -0.86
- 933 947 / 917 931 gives -1.00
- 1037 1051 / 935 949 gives -1.14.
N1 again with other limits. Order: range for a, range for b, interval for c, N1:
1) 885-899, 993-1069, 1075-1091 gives -6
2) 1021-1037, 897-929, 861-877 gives 2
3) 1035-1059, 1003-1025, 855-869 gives 31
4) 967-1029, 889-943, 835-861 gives 101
